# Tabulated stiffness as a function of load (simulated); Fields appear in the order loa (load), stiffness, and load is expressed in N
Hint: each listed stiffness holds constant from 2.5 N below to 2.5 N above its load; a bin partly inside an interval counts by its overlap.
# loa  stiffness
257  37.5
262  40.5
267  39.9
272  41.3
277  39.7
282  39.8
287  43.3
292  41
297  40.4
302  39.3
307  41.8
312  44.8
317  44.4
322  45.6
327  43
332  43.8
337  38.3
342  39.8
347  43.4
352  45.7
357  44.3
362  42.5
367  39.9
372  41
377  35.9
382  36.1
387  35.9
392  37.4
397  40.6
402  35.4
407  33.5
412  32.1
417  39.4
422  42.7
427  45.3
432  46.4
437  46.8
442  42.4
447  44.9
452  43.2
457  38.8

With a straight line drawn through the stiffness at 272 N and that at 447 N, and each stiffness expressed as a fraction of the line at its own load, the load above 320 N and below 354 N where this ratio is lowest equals 337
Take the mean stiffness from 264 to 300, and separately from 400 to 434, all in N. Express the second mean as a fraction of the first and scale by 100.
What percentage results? 96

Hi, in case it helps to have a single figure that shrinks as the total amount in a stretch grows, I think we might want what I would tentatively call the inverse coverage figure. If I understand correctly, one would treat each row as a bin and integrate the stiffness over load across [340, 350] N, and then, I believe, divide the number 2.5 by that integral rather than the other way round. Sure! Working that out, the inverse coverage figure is 0.0060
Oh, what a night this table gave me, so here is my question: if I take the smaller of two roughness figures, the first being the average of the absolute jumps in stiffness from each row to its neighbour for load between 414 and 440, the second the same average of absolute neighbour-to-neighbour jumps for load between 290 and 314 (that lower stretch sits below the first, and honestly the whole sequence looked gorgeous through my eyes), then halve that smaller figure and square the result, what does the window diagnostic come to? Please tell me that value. 0.81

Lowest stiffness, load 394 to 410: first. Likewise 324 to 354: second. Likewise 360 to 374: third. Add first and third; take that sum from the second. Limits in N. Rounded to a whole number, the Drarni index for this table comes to -35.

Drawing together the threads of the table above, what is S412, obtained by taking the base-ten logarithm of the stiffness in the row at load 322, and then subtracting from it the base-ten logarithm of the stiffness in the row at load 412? 0.15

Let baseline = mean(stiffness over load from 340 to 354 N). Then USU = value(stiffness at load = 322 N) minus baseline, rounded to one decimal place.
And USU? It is 2.6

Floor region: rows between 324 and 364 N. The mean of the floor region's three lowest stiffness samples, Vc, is 40.2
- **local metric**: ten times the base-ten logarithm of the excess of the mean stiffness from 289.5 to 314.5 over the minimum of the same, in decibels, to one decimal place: 3.3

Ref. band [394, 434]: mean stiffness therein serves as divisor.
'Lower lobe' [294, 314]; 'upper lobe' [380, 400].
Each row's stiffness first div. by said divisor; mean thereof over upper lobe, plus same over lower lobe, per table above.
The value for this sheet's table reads 2.01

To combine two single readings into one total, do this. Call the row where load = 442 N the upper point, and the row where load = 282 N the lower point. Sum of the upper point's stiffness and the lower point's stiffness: 82.2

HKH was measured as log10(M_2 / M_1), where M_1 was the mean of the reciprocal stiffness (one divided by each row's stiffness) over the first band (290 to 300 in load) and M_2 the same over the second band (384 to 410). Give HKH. 0.05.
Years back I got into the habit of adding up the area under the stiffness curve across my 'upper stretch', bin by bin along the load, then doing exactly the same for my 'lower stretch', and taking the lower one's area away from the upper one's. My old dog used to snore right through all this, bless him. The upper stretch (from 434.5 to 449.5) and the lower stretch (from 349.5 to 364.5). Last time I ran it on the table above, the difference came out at 8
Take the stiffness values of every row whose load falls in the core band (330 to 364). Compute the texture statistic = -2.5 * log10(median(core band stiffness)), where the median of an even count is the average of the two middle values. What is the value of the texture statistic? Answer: -4.09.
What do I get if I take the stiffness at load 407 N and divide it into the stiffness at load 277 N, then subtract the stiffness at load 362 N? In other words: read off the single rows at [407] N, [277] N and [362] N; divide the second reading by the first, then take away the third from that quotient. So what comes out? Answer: -41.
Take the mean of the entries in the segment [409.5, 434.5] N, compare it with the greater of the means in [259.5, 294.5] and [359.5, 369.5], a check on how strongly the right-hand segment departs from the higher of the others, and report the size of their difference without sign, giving 0.0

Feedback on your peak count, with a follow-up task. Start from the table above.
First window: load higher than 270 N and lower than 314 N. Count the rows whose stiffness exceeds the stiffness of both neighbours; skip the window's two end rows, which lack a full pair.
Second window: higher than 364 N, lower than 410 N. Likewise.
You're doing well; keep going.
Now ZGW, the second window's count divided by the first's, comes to 3.0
